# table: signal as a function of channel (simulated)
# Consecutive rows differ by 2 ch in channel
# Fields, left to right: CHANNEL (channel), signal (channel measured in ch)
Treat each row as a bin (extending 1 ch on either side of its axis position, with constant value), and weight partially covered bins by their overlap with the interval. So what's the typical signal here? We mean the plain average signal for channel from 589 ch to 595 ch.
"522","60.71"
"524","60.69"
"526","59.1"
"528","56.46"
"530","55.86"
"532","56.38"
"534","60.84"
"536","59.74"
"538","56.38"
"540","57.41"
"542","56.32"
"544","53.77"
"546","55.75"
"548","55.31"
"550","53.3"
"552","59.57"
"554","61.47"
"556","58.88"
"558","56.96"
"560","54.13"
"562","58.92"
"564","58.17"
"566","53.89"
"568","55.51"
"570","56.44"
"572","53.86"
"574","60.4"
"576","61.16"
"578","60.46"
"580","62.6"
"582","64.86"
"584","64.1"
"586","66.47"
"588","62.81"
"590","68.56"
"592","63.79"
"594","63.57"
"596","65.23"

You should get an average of 65.3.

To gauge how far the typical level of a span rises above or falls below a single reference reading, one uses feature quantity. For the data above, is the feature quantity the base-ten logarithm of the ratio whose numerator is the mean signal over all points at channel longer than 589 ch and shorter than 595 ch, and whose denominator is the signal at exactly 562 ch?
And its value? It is 0.04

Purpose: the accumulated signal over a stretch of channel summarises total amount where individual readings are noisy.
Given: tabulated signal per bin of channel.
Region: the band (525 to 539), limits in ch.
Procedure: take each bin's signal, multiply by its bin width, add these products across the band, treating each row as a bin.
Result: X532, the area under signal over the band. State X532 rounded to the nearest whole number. 810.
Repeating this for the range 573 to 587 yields 880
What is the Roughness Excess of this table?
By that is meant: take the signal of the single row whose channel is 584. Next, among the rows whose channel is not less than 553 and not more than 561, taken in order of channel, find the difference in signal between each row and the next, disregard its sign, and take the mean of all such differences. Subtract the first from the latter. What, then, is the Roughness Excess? -61.7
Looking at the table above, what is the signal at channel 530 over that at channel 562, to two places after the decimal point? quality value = 0.95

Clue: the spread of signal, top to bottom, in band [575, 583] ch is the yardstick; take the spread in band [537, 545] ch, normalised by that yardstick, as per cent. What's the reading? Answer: 83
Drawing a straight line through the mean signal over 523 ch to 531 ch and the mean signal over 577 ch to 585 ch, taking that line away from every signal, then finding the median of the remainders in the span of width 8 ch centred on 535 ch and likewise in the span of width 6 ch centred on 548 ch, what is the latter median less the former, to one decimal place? -4.0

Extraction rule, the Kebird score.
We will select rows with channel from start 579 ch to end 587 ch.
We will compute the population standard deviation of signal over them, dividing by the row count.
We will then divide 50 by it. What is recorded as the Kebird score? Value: 36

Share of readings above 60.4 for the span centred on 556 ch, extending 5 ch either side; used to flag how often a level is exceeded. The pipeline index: 0.20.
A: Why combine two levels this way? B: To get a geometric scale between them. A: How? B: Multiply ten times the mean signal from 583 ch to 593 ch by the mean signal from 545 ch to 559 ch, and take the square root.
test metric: 193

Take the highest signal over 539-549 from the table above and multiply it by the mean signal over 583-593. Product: 3740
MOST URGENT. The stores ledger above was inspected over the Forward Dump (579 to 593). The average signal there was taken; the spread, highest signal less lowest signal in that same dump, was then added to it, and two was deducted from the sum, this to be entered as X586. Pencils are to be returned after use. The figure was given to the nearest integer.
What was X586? 69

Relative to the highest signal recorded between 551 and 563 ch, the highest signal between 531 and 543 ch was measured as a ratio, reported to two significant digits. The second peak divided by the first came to 0.99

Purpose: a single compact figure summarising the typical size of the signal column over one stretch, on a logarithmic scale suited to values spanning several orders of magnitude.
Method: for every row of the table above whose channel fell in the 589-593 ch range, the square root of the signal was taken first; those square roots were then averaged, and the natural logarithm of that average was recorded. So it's 2.096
